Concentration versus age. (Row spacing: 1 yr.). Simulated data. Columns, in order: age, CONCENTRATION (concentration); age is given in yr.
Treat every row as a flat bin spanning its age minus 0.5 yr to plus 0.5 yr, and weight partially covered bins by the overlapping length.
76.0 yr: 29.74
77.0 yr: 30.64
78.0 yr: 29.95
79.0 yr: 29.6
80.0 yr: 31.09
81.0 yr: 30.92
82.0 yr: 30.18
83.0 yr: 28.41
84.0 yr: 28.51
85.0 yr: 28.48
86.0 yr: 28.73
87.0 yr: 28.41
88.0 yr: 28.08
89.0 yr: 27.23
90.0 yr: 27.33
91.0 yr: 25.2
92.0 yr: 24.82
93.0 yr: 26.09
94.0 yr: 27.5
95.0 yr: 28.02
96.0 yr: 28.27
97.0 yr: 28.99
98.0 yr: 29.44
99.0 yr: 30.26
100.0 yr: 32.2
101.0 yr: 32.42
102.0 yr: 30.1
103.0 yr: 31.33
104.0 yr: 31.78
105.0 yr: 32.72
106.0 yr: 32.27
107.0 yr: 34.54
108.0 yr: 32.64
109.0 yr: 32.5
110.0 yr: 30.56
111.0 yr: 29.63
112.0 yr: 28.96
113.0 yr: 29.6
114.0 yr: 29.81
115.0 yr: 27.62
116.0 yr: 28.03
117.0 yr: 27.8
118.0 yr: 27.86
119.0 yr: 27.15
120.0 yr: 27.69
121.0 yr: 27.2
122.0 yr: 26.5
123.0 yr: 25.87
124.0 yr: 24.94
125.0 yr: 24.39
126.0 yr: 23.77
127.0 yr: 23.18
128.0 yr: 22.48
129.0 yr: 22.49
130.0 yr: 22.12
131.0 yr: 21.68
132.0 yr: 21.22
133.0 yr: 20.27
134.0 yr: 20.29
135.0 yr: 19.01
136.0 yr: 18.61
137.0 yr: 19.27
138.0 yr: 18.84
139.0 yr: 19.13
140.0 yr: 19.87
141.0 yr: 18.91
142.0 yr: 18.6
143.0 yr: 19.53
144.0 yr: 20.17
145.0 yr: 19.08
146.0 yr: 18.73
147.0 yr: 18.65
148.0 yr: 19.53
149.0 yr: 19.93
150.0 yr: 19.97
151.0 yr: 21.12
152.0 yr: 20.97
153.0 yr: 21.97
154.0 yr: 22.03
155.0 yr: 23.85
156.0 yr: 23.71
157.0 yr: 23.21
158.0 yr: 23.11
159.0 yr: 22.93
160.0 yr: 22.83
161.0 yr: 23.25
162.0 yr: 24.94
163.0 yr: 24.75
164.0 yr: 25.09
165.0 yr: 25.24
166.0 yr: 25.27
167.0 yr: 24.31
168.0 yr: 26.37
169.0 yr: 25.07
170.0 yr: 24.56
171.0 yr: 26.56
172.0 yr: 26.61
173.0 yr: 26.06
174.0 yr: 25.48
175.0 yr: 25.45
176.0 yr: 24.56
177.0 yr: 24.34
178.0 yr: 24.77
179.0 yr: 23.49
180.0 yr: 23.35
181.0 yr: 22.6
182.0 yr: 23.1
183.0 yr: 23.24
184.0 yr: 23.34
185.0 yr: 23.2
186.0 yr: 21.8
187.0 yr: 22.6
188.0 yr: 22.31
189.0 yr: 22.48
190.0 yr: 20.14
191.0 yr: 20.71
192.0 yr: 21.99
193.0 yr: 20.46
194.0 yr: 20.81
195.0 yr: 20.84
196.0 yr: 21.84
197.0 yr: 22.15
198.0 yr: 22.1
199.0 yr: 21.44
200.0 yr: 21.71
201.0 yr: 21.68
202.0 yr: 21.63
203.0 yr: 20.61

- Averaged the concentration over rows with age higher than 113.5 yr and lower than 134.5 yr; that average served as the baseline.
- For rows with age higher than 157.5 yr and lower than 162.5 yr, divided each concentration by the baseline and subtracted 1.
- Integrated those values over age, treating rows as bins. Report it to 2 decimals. -0.29 yr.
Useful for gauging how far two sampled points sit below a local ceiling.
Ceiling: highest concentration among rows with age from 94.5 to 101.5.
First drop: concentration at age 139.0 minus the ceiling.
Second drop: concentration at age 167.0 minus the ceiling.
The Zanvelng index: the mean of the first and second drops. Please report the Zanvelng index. -11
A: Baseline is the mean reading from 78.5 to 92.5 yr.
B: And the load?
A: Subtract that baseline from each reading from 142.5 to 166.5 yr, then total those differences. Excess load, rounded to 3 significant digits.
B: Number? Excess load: -151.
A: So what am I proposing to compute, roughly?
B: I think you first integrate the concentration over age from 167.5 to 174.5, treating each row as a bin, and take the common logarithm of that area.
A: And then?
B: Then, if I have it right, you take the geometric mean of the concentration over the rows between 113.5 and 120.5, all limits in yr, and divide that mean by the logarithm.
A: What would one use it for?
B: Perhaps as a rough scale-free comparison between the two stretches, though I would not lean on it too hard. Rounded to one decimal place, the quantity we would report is 12.4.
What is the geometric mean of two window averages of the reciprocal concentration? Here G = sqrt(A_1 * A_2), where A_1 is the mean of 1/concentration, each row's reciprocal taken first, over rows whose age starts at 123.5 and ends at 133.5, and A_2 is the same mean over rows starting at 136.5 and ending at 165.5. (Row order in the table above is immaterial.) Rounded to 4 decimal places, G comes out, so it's 0.0458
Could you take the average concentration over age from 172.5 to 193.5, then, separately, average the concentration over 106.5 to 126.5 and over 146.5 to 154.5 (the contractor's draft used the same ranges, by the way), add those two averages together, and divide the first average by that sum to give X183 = 0.47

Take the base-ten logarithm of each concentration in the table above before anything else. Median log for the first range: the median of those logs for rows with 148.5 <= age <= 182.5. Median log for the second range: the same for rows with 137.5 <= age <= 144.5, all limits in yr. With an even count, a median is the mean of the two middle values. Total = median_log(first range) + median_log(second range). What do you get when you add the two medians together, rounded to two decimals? 2.66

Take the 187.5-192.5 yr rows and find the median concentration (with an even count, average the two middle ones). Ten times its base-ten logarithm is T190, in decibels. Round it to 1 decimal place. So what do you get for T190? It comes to 13.4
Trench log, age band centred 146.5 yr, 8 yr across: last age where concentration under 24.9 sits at 150.0 yr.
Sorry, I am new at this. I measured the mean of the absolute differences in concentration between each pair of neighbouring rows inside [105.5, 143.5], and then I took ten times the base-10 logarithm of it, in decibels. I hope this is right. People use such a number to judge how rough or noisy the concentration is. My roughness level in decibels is -1.5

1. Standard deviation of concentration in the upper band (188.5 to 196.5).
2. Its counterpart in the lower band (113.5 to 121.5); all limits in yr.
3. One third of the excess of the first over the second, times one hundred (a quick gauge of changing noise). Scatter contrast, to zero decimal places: 0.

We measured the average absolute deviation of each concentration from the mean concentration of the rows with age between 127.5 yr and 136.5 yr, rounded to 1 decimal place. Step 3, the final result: 1.2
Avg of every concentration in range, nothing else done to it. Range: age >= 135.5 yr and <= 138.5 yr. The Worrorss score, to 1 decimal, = 18.9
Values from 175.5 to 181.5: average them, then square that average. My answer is 569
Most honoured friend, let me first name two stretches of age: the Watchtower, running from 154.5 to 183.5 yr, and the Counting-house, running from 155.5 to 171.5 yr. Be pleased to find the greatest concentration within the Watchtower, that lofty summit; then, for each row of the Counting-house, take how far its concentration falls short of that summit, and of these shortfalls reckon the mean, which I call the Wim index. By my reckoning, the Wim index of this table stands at 2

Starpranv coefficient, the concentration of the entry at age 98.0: 29.44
